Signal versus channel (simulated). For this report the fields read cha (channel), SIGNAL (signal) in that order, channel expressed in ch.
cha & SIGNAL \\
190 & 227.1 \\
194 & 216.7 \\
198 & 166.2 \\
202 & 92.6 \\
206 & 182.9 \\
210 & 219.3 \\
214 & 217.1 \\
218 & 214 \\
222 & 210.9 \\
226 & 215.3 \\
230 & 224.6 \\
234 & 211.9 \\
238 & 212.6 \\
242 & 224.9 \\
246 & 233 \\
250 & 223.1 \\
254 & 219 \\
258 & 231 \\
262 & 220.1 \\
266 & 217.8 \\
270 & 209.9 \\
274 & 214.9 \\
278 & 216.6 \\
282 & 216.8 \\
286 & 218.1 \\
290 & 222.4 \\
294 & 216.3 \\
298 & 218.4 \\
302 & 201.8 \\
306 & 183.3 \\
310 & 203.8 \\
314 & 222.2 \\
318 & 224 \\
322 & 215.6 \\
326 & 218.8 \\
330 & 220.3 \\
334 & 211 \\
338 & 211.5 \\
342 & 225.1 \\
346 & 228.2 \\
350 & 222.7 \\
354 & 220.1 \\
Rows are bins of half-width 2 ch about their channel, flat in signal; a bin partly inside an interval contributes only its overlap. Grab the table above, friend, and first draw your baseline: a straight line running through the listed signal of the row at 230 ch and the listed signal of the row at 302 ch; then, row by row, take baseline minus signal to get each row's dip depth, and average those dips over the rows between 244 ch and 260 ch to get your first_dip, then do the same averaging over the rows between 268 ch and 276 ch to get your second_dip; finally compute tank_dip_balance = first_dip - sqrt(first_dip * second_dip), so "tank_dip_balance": -12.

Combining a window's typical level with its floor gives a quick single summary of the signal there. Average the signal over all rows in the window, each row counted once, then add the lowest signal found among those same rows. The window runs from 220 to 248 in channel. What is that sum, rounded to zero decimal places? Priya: 430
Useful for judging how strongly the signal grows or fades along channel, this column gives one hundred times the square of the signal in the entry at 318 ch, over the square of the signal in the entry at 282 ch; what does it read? 107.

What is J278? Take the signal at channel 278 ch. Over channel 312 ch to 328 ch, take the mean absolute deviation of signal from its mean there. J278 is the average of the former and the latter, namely 110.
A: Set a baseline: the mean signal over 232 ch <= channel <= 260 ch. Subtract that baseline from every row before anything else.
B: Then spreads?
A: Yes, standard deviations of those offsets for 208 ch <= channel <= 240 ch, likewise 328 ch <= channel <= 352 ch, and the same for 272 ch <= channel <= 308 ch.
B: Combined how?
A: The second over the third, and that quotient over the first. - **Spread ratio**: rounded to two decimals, 0.13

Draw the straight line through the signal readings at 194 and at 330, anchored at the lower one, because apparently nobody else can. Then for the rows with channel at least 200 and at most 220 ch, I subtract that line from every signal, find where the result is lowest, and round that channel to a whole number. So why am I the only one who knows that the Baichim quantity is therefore 202 ch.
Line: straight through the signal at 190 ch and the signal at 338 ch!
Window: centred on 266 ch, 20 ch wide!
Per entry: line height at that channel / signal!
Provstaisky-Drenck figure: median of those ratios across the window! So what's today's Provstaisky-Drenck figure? 1.01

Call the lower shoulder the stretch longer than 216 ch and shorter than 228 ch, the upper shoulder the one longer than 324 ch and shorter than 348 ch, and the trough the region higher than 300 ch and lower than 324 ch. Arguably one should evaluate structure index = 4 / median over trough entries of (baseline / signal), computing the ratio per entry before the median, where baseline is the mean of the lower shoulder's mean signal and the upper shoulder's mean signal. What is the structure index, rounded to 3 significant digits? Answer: 3.88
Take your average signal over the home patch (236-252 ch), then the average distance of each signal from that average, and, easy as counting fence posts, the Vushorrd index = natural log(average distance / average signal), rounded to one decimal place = -3.7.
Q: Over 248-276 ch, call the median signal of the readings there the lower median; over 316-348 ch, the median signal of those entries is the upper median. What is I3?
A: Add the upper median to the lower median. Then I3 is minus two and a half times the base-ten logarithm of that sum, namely -6.61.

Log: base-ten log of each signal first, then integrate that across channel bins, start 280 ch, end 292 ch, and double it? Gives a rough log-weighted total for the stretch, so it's 56.2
